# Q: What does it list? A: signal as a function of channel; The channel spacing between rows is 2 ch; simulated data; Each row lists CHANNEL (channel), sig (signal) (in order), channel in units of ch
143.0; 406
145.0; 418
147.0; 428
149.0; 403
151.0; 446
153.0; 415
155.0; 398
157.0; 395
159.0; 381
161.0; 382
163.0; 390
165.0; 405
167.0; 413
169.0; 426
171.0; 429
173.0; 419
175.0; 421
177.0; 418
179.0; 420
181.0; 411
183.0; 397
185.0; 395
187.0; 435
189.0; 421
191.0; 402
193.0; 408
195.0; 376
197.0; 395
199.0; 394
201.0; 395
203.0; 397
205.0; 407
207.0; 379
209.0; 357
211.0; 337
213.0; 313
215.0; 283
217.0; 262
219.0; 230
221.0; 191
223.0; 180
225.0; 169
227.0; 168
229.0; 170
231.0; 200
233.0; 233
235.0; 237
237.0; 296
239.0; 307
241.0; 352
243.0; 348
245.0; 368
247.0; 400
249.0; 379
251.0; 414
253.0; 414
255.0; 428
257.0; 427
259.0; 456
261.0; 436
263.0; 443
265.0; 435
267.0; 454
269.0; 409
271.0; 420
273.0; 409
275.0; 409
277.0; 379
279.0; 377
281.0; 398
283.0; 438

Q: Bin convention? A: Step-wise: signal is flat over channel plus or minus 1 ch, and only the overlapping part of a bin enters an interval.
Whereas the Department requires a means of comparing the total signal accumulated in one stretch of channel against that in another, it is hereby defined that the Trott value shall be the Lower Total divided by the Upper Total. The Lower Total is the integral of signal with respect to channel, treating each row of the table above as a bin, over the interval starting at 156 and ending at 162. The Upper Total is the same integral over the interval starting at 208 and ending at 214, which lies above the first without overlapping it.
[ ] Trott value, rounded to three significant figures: 1.15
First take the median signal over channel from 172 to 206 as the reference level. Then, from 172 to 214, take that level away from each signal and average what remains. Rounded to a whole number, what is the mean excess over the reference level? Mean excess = -12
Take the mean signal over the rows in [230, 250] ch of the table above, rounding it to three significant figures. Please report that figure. 312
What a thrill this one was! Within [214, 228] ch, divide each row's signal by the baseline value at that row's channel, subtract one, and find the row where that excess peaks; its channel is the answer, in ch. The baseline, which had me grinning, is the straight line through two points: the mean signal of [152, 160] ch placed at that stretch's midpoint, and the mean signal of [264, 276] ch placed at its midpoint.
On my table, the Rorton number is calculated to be 215.0 ch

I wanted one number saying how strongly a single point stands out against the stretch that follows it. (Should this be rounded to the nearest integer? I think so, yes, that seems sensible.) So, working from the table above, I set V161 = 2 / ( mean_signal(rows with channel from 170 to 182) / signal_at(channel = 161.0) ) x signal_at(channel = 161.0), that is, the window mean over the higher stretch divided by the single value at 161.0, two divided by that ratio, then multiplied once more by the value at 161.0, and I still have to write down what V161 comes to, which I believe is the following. 695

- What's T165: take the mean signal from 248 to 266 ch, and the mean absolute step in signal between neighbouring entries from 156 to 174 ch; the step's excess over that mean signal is -417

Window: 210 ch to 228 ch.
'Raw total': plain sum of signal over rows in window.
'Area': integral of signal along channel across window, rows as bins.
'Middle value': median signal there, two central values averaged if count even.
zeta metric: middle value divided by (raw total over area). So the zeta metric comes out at 460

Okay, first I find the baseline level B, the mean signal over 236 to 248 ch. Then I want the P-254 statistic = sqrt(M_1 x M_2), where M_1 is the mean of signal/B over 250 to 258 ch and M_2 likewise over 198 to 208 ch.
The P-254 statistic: 1.18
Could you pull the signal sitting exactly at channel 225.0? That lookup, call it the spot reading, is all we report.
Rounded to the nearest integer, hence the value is 169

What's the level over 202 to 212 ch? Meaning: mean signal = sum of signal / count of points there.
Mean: 375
